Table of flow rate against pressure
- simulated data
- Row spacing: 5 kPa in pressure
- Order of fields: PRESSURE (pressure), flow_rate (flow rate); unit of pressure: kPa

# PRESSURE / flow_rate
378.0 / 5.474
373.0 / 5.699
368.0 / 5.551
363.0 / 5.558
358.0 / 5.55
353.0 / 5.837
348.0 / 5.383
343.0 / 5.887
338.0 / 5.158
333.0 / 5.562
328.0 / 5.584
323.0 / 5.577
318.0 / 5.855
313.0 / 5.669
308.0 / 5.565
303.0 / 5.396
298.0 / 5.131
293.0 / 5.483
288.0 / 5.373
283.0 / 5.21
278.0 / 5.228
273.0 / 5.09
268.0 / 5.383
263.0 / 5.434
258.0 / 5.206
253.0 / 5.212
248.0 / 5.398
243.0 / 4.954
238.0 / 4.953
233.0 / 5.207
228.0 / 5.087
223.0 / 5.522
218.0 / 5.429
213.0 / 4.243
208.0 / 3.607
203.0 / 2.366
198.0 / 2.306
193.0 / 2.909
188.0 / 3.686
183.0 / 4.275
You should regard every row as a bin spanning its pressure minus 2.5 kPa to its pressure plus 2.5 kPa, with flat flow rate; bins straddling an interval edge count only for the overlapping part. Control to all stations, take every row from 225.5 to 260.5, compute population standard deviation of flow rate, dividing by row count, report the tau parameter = 0.15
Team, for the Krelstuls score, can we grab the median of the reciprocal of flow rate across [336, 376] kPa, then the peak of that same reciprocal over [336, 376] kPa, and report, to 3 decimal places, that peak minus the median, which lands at 0.014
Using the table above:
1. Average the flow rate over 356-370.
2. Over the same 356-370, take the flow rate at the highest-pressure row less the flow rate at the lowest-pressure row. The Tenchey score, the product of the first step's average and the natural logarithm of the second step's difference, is -38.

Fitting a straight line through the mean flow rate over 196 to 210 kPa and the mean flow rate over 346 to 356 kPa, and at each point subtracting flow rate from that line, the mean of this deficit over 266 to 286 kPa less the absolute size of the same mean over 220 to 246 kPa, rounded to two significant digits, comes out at -2.9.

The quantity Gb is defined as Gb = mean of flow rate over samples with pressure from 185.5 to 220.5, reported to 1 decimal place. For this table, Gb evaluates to 3.5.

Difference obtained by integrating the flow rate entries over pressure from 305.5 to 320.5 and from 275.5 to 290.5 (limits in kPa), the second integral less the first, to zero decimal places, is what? -6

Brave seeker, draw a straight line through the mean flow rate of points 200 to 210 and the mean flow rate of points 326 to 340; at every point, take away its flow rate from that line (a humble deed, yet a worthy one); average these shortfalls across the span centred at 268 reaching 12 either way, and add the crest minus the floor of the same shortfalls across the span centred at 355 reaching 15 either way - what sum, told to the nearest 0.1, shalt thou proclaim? -0.3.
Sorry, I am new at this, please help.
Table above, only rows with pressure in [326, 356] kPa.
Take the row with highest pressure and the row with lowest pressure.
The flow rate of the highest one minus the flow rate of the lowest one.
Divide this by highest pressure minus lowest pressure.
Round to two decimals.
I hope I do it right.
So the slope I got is 0.01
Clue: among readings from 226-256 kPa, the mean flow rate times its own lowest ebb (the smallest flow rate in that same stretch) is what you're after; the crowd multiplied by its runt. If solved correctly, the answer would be 25.4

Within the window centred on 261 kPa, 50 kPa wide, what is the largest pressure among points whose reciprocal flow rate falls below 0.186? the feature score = 268.0 kPa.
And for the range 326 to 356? 353.0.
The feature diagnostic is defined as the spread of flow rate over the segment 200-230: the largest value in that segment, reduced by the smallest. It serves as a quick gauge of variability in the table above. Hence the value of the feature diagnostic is 3.2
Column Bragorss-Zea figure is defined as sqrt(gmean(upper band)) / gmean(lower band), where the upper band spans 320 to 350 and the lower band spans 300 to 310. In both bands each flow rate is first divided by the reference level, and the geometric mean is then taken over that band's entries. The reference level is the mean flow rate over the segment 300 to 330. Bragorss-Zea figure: 1.015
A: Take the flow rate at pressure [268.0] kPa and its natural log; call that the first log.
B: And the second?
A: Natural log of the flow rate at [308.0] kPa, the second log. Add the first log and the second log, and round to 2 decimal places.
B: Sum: 3.40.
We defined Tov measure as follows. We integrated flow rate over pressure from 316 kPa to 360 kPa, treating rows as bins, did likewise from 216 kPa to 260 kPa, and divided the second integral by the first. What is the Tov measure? 0.932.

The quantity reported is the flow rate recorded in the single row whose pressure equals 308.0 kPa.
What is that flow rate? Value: 5.565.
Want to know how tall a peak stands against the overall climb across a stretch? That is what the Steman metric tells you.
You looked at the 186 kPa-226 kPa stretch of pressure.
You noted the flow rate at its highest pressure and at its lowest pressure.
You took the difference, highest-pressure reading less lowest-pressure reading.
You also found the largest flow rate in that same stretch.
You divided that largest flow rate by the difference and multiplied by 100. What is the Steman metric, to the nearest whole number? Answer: 301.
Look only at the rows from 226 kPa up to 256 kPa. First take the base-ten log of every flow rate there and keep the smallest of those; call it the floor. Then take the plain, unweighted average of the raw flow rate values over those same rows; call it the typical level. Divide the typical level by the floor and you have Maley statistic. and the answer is 7.4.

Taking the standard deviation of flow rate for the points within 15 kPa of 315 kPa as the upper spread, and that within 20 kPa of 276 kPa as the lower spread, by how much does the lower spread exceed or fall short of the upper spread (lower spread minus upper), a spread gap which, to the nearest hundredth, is -0.01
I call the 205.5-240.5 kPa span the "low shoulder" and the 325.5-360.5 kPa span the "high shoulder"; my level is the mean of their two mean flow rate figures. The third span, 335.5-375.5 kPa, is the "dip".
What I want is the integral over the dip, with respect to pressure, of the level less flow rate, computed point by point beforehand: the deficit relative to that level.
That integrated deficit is -15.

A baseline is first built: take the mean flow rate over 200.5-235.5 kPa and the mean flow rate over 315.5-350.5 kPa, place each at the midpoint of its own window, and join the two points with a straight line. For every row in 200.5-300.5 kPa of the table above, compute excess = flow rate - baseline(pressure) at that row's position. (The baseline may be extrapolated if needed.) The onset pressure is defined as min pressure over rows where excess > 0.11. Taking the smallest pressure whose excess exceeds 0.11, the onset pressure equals 218.0 kPa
